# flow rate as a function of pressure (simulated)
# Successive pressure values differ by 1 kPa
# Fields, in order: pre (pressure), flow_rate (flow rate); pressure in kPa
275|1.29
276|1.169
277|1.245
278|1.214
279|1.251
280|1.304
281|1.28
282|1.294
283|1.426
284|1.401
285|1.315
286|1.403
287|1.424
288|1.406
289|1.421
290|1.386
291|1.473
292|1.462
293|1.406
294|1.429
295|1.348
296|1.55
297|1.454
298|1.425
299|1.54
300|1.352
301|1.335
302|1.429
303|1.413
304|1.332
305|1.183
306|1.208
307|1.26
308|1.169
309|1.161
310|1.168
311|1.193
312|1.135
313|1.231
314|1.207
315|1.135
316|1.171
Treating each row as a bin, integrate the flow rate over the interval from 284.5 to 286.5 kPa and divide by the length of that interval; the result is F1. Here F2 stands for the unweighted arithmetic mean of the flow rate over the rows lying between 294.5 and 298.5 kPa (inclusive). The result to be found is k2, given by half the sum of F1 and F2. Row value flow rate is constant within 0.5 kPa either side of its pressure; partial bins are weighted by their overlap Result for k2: 1.40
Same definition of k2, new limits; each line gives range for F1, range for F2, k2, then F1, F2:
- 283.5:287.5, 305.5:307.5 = 1.31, 1.39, 1.23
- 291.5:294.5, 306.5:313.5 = 1.31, 1.43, 1.19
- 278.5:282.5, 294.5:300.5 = 1.36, 1.28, 1.44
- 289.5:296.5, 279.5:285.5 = 1.39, 1.44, 1.34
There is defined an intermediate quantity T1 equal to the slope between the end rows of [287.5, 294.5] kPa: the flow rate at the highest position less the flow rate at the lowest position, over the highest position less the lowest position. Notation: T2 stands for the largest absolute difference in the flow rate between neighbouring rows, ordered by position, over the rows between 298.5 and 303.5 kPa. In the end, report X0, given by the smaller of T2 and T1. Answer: 0.004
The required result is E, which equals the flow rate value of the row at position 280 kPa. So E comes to 1.304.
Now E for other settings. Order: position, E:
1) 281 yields 1.28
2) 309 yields 1.161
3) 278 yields 1.214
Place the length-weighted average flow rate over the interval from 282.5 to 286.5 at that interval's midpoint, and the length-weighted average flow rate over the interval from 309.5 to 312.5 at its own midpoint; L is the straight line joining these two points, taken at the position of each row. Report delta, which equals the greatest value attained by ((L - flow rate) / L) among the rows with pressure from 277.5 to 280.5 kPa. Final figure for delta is 0.16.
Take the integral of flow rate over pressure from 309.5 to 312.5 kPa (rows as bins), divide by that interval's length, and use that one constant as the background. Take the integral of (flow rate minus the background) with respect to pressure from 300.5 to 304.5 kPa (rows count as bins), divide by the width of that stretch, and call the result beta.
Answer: 0.21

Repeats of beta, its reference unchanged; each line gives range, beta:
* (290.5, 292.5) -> 0.30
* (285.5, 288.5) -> 0.25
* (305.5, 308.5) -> 0.05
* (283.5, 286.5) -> 0.21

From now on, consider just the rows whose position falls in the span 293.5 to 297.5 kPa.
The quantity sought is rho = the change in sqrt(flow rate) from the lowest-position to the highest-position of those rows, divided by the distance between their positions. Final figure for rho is 0.003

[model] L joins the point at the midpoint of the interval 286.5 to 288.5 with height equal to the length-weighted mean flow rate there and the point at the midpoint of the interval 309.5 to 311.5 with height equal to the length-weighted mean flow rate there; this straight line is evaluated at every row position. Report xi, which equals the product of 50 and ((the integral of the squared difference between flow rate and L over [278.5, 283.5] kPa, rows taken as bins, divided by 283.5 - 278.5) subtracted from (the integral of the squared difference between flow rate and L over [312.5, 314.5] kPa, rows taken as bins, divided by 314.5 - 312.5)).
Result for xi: -1.5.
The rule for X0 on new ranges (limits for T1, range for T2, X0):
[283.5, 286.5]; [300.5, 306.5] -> 0.001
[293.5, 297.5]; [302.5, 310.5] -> 0.008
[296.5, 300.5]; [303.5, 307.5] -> -0.034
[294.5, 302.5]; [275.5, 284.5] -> 0.012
